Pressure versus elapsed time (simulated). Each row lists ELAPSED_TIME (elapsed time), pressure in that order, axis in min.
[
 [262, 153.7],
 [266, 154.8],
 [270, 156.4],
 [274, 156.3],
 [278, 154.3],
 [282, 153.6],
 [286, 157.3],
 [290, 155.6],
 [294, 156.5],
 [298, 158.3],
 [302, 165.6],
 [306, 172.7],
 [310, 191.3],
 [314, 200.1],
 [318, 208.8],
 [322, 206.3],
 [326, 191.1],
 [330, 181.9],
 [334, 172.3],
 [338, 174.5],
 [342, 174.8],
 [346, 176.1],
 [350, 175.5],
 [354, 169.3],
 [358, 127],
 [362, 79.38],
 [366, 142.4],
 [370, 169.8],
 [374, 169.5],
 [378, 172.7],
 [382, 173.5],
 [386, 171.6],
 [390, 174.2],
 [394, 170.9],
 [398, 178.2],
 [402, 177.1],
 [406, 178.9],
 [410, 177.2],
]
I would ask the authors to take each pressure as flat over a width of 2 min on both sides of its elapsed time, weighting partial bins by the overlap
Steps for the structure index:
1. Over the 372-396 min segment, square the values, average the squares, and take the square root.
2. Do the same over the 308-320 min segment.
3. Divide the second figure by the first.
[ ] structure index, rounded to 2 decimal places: 1.16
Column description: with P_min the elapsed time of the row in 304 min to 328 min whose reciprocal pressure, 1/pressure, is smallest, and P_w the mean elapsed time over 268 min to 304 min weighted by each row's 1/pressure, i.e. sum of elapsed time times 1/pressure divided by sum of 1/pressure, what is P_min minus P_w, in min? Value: 32.1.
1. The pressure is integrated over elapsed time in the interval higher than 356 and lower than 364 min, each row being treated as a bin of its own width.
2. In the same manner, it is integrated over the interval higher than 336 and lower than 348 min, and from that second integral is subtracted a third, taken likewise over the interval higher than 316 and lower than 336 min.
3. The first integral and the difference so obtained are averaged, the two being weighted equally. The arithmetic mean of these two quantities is -457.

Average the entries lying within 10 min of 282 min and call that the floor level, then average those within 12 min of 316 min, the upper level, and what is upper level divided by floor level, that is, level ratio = 1.25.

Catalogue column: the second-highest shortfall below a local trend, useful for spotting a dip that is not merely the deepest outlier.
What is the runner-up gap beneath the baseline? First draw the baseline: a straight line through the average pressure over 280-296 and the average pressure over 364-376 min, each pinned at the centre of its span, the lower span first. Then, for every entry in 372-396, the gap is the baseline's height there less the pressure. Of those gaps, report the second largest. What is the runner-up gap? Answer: -9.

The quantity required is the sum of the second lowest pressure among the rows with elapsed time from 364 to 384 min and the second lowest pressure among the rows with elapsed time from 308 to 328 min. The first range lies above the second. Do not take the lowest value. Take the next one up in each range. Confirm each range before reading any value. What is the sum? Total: 361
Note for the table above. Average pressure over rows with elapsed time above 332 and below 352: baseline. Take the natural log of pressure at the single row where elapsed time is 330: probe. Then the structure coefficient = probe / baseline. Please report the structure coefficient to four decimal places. 0.0298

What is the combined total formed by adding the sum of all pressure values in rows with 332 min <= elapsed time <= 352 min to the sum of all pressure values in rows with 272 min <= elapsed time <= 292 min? 1650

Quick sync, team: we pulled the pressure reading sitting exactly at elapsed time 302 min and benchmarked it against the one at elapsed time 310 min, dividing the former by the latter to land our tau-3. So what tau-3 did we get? 0.87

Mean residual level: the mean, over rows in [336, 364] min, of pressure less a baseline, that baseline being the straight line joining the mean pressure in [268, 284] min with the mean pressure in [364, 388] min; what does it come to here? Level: -10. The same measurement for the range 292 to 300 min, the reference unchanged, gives 0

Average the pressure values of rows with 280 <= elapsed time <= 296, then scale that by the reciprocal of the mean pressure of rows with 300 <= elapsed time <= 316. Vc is 0.85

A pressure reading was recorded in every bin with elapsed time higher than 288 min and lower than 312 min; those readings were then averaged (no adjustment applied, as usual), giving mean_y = 167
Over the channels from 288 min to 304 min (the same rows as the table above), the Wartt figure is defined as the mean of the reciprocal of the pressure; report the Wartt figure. 0.0063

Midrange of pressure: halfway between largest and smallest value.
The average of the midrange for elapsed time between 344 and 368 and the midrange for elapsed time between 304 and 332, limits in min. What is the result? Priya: 159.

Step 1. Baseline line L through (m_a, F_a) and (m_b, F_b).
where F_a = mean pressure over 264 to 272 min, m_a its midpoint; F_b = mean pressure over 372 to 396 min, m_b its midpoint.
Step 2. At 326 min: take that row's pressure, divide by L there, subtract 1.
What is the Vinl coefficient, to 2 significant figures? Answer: 0.17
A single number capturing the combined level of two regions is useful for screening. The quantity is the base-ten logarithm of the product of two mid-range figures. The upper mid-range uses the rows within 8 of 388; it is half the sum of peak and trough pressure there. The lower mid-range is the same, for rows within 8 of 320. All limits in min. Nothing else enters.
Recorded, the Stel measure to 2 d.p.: 4.54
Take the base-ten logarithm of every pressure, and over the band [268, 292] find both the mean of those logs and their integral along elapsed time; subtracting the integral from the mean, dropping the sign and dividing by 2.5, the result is 20.2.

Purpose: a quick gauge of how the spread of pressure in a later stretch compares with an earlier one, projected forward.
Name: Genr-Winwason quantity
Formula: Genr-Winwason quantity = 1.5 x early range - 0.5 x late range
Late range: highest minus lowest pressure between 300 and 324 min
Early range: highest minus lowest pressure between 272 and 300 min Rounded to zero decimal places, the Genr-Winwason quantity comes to -15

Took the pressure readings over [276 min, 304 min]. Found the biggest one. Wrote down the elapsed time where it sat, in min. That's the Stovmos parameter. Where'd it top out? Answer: 302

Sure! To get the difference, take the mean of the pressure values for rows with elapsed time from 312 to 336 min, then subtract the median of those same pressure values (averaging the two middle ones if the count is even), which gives -2.2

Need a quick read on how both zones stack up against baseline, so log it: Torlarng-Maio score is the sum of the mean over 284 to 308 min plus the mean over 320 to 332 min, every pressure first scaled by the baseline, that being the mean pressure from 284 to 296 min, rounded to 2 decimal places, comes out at 2.26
